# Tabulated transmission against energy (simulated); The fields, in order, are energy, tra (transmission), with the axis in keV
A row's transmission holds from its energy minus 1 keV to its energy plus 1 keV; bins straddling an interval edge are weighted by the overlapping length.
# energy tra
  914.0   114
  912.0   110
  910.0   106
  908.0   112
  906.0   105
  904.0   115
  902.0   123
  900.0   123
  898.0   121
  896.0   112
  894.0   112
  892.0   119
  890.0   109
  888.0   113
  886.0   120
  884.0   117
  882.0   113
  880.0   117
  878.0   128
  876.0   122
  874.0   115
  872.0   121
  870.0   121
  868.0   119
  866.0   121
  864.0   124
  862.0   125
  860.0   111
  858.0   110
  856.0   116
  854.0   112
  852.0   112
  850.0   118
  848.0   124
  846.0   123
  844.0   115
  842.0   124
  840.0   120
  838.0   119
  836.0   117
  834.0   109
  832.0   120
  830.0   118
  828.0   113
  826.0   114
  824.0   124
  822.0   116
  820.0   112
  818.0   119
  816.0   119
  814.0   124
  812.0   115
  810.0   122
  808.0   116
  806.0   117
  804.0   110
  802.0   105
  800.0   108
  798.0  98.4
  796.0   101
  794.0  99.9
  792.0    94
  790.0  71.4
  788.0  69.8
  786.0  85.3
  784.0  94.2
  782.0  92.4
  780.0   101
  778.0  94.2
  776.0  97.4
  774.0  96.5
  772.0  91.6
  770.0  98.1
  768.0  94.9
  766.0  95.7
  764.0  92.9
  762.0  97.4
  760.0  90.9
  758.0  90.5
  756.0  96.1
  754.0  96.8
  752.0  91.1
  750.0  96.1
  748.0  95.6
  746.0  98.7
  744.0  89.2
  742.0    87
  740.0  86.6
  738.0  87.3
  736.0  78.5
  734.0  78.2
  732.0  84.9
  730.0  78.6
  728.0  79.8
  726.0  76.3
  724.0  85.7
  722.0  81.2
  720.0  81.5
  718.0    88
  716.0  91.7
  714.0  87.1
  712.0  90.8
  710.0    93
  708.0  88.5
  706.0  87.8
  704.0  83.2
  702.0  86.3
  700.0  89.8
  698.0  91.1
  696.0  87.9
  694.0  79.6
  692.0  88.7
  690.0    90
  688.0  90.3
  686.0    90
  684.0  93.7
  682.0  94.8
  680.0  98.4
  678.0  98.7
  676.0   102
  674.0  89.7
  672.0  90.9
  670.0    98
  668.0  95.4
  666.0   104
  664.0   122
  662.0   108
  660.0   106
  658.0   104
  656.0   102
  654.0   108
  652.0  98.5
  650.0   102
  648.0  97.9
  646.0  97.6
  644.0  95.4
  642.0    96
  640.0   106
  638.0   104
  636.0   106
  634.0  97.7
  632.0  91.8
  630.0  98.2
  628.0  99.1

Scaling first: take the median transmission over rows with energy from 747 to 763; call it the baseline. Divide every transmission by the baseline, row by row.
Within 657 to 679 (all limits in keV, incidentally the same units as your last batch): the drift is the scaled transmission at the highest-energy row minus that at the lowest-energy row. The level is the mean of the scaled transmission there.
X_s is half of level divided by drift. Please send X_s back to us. -10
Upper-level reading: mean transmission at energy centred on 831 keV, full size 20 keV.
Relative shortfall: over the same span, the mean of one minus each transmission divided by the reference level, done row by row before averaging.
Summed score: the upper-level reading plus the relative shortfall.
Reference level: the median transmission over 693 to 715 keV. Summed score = 117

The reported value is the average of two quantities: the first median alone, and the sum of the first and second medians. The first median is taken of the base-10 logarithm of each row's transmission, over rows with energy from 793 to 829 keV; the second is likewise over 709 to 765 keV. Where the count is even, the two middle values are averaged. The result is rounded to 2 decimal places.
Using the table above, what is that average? 3.03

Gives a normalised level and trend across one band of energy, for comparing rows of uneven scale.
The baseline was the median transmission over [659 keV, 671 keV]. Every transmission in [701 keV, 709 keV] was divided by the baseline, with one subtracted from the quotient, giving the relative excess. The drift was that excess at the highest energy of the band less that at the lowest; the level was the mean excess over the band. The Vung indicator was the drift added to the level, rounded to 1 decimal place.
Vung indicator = -0.2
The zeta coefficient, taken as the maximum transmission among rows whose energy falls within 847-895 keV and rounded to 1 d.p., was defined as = 128.0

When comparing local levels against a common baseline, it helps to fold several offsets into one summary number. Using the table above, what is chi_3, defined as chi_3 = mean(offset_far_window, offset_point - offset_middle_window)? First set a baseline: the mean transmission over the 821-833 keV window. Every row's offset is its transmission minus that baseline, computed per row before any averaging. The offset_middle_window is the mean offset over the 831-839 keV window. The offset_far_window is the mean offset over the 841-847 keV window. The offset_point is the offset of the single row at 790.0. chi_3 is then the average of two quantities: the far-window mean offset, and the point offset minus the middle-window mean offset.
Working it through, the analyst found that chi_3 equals -21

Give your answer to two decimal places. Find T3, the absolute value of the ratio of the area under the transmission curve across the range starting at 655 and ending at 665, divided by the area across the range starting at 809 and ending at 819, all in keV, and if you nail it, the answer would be 0.90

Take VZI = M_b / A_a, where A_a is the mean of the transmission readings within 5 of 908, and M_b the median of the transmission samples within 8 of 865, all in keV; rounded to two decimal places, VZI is 1.10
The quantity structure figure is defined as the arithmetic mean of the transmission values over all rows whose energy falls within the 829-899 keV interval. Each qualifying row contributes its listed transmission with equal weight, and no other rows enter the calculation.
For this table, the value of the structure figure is 118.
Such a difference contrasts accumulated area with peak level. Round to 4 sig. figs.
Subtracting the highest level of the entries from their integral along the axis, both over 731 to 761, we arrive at 2596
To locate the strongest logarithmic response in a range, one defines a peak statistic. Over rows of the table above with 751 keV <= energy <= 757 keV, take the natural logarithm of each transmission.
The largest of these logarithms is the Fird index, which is 4.57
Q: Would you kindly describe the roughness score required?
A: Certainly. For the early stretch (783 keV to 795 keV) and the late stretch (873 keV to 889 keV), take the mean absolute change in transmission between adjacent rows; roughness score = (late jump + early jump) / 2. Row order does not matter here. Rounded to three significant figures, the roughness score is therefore 8.45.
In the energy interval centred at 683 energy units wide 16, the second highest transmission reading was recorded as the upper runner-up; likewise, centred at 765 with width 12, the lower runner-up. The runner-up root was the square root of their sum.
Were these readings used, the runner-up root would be 14.0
